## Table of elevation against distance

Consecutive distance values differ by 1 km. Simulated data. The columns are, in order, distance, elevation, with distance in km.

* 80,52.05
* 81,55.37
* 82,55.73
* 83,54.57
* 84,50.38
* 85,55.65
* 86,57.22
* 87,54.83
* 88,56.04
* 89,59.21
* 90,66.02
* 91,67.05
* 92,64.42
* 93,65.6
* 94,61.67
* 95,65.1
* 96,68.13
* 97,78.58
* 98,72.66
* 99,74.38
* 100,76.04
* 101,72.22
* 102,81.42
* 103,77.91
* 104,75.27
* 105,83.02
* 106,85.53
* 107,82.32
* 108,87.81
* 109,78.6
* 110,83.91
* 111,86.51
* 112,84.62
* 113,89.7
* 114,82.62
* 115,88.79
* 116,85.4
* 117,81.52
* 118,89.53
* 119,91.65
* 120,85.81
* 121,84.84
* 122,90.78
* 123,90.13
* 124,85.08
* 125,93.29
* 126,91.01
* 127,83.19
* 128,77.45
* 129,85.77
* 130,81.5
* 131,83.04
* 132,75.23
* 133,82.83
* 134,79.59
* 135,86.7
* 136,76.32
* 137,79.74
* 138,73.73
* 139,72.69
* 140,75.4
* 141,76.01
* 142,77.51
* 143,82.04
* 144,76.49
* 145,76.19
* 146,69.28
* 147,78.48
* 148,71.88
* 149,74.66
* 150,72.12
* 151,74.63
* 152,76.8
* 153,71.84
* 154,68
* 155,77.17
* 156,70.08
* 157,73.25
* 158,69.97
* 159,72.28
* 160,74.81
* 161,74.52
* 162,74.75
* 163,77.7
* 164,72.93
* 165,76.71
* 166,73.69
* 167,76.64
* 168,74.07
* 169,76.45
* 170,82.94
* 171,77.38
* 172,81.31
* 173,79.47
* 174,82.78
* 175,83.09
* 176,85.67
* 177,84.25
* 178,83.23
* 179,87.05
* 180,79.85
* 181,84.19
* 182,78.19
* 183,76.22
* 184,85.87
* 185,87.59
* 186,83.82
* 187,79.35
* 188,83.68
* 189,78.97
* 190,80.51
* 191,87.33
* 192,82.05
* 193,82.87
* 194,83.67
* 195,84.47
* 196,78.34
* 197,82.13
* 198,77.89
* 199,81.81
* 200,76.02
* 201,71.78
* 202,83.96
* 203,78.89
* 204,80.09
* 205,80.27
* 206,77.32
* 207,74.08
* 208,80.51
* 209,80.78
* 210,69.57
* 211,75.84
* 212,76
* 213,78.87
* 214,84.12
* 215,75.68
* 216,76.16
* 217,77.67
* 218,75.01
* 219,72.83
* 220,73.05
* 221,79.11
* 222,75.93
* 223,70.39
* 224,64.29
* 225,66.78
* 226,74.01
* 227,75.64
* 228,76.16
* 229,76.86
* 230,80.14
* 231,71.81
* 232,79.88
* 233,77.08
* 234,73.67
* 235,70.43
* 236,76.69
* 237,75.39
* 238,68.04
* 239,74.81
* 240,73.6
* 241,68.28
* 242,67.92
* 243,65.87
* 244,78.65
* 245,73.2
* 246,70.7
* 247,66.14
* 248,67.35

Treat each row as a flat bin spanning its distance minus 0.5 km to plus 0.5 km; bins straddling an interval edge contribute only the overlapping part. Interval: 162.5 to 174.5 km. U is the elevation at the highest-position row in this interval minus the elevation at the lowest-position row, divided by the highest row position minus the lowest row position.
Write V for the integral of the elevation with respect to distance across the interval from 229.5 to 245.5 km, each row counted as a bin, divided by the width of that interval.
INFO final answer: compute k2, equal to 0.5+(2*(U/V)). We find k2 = 0.513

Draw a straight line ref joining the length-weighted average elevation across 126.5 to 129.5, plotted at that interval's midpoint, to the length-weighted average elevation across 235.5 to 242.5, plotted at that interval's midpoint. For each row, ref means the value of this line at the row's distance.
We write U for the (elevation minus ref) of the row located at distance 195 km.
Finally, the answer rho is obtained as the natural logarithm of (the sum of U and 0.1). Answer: 2.1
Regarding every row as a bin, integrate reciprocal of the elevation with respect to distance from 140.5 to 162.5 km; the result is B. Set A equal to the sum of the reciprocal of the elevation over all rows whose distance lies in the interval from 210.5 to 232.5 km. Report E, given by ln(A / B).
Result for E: -0.01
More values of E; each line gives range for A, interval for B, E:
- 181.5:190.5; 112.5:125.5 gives -0.30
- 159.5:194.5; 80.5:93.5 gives 0.67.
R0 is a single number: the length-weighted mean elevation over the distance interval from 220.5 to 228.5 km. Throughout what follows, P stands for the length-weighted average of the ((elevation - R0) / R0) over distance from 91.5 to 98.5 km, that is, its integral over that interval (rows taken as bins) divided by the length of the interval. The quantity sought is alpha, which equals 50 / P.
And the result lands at -764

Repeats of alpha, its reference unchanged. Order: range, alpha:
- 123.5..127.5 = 237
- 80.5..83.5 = -207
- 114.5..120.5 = 254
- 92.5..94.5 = -398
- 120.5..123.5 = 230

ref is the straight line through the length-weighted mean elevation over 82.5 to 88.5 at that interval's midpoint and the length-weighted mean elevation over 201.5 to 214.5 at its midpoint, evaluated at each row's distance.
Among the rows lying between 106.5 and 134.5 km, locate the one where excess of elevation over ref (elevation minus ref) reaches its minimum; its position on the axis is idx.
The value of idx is 132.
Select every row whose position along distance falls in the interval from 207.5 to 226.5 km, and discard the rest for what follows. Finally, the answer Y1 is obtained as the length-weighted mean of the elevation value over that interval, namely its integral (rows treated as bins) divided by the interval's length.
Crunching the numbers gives 75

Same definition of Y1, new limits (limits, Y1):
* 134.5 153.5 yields 76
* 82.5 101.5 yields 64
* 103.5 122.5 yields 85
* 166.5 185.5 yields 81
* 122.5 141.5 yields 82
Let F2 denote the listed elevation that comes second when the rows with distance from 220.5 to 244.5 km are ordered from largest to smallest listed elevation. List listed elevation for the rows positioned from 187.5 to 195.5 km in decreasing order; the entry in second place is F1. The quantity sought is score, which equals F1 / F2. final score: 1.06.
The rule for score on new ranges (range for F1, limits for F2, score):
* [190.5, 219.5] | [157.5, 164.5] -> 1.13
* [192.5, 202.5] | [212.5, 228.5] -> 1.06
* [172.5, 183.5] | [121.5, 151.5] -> 0.94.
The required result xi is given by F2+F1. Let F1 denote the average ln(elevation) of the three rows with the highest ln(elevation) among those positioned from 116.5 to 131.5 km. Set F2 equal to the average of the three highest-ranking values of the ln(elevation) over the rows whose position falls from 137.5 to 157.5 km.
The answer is 8.90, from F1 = 4.52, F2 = 4.37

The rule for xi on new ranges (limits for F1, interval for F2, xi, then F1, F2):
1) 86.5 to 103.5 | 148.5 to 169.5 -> 8.72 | 4.37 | 4.35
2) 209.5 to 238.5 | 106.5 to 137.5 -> 8.92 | 4.40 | 4.52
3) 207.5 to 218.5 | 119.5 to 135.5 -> 8.92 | 4.40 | 4.52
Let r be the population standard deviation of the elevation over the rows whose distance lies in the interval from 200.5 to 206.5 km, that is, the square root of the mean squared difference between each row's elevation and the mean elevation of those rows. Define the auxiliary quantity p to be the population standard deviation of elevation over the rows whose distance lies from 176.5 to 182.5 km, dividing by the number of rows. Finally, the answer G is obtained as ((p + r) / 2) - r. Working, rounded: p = 2.95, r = 3.7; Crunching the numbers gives -0.4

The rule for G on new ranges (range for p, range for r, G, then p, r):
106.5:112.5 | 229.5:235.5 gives -0.4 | 2.98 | 3.8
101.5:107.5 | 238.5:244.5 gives -0.6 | 3.39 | 4.5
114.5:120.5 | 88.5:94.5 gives 0.3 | 3.30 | 2.7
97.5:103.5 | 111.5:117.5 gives 0.1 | 3.18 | 3.0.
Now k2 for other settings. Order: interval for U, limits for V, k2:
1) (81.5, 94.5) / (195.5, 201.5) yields 0.513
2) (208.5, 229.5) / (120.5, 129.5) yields 0.495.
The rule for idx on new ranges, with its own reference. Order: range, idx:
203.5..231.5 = 224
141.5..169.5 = 154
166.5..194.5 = 183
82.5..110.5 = 84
